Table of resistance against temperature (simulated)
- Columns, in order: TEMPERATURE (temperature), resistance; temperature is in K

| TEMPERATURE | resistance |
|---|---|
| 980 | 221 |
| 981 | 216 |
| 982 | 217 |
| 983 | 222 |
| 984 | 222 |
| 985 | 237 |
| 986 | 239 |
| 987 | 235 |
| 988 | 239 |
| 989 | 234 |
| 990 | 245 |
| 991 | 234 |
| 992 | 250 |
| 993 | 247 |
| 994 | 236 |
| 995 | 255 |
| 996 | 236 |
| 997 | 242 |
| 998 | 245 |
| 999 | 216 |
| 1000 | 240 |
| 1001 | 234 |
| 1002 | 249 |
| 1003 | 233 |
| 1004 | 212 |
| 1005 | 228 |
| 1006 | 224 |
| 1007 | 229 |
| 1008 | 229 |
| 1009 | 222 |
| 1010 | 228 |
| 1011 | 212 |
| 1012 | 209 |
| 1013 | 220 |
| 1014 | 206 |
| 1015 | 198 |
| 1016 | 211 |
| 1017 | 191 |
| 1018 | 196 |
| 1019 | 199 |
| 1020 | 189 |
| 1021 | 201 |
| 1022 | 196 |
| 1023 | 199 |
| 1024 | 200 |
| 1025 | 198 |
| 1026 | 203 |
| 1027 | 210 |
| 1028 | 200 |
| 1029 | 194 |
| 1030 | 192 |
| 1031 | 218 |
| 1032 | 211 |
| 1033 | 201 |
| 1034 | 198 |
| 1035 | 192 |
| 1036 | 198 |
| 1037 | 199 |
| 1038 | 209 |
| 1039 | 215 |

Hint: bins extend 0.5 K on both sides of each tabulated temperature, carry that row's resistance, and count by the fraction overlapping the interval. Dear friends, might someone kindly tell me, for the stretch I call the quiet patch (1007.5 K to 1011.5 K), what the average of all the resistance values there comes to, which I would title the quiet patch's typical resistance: 223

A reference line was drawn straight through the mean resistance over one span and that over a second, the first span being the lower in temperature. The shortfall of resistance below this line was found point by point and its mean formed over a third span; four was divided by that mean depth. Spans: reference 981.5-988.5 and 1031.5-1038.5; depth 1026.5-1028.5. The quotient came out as 8.1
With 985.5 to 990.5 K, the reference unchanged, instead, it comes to -0.4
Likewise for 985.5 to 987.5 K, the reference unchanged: -0.5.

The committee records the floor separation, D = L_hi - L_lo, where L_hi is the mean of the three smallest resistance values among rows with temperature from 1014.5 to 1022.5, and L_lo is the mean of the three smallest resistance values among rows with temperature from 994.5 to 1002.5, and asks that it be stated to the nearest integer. -37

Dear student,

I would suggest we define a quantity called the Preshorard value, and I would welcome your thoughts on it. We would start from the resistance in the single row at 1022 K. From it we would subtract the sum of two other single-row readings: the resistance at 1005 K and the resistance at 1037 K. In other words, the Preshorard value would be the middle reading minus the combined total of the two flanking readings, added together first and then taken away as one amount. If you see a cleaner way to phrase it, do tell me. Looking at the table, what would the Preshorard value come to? -231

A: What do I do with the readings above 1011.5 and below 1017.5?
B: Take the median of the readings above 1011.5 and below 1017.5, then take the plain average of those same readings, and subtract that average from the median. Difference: 1.7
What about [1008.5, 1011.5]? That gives 1.3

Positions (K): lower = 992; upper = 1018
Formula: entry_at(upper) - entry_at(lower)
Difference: -54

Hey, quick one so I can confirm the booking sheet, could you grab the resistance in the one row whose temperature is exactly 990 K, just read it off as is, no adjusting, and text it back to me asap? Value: 245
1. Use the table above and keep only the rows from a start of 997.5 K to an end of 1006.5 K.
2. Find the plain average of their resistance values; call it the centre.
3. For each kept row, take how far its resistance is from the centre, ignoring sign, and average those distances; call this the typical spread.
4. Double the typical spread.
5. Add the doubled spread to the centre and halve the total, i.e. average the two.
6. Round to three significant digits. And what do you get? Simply 126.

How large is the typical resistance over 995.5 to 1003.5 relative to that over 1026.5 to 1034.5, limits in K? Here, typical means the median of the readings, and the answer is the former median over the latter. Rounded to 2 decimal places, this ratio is 1.19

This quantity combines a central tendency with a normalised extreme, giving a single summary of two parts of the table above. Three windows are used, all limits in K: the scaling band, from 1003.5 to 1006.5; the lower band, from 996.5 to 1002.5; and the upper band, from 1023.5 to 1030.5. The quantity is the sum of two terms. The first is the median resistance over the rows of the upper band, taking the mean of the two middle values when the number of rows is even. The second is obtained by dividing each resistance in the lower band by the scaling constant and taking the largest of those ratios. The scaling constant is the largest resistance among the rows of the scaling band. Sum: 201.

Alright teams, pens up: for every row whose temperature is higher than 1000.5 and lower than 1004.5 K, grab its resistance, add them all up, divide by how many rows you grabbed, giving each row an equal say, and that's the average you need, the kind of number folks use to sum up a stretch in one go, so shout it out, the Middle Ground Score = 232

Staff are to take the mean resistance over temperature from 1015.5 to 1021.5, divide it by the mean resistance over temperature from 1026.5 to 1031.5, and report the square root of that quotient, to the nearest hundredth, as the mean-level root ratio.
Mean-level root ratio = 0.99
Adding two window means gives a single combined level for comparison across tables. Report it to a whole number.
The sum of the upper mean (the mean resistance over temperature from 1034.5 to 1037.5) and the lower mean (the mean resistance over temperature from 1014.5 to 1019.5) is 395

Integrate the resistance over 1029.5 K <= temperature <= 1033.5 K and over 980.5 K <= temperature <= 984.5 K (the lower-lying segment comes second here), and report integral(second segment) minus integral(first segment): 55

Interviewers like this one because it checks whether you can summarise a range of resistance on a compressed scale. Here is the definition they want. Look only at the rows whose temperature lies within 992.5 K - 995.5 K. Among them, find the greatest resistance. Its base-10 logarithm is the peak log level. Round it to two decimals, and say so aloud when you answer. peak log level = 2.41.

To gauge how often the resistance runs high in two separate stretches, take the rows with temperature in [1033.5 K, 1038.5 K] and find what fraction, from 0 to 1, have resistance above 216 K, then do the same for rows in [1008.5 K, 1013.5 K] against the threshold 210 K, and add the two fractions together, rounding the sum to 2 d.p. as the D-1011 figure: 0.80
